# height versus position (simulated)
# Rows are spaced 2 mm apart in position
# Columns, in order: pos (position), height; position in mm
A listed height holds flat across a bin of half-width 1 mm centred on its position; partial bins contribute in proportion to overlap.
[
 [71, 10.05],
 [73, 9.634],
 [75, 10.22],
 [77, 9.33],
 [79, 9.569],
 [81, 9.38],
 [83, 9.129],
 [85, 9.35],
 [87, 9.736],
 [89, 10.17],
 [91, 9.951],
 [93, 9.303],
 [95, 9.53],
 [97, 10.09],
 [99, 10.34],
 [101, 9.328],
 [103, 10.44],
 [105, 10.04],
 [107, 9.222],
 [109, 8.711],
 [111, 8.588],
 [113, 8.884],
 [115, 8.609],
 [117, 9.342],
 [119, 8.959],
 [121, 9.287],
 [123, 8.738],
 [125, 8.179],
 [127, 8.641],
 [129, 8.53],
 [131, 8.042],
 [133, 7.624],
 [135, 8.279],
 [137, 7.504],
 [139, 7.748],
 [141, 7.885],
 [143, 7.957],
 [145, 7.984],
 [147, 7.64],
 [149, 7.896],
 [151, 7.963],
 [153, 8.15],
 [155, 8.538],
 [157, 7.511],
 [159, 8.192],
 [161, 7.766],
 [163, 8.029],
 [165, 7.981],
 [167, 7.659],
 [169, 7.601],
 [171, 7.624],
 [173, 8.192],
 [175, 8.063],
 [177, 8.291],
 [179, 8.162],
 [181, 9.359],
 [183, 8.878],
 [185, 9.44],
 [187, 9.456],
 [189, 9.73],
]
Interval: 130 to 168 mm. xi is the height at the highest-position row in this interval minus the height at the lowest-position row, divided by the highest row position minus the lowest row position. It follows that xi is -0.01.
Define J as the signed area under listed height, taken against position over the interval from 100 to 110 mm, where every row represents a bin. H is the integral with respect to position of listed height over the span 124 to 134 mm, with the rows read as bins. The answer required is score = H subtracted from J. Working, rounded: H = 82.0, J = 95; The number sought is 13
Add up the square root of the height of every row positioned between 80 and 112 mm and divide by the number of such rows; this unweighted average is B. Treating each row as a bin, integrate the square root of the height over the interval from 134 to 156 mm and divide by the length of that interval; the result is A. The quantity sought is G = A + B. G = 5.91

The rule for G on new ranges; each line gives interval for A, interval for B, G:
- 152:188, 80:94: 5.97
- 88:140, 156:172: 5.79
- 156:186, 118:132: 5.79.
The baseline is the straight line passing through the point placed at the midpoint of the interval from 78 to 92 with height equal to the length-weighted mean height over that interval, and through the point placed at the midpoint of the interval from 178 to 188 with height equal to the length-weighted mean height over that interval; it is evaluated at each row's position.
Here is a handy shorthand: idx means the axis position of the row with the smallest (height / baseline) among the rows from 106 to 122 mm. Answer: 111 mm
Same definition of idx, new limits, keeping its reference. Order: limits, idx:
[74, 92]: 83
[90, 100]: 93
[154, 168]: 157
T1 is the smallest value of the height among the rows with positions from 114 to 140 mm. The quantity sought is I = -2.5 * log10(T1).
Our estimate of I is -2.19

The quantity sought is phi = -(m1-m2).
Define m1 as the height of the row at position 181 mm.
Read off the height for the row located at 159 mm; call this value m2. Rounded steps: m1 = 9.359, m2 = 8.192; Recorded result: -1.2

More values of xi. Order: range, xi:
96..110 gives -0.11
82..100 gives 0.08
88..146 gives -0.04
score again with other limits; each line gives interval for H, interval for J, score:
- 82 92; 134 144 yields -18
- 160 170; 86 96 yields 19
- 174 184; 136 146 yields -7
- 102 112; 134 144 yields -15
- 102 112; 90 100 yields 4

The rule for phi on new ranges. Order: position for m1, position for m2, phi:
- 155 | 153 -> -0.4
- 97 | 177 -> -1.8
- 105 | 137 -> -2.5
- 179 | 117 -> 1.2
